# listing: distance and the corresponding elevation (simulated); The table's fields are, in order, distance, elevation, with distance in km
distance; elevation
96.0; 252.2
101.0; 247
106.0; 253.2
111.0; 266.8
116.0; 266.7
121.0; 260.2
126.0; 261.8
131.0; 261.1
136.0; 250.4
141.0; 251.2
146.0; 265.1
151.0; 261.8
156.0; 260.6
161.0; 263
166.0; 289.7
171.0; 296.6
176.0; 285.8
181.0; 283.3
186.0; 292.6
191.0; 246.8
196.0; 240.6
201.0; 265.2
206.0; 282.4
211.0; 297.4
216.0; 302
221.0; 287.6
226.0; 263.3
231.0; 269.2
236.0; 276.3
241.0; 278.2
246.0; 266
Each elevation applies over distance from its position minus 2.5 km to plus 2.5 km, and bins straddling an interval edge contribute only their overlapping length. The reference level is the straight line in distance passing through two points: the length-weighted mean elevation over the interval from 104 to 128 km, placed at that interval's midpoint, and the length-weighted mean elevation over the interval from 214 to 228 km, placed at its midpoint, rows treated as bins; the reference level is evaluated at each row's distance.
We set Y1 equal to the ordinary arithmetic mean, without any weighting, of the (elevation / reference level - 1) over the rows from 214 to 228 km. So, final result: 0.00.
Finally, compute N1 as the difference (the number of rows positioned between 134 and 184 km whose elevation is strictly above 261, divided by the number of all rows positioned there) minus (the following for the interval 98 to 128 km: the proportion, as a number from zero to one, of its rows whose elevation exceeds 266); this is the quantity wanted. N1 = 0.37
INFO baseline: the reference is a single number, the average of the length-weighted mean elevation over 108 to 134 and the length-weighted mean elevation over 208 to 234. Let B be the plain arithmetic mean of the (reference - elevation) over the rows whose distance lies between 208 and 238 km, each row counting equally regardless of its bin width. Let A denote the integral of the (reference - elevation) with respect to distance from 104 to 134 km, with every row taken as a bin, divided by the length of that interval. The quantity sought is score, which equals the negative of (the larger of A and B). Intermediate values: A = 12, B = -9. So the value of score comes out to -11.7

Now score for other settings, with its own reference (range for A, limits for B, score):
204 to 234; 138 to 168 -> -8.1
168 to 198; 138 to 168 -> -8.1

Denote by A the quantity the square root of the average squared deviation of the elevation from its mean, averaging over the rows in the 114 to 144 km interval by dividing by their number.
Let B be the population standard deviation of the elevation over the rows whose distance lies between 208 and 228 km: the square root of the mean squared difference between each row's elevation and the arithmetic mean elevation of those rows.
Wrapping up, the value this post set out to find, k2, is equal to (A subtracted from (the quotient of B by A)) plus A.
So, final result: 2.5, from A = 5.9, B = 14.9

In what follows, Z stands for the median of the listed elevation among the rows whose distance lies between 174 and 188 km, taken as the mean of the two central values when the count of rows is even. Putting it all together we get 286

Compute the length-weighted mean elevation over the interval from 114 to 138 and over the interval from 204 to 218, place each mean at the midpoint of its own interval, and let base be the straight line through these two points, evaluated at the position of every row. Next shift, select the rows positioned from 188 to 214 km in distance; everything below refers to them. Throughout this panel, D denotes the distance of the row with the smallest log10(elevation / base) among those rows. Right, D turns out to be 196.0 km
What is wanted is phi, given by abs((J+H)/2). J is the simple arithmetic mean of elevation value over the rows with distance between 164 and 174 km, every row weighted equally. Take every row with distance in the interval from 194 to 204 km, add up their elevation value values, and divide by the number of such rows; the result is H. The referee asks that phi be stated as 273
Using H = 253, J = 293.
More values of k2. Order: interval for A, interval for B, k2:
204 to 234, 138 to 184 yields 1.1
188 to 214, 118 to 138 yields 0.2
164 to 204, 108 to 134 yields 0.1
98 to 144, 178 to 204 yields 2.9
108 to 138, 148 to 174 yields 2.8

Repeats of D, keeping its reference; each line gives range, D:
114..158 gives 141.0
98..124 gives 101.0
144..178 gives 156.0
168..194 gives 191.0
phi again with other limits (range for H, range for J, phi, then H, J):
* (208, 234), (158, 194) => 282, 284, 280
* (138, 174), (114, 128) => 266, 270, 263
